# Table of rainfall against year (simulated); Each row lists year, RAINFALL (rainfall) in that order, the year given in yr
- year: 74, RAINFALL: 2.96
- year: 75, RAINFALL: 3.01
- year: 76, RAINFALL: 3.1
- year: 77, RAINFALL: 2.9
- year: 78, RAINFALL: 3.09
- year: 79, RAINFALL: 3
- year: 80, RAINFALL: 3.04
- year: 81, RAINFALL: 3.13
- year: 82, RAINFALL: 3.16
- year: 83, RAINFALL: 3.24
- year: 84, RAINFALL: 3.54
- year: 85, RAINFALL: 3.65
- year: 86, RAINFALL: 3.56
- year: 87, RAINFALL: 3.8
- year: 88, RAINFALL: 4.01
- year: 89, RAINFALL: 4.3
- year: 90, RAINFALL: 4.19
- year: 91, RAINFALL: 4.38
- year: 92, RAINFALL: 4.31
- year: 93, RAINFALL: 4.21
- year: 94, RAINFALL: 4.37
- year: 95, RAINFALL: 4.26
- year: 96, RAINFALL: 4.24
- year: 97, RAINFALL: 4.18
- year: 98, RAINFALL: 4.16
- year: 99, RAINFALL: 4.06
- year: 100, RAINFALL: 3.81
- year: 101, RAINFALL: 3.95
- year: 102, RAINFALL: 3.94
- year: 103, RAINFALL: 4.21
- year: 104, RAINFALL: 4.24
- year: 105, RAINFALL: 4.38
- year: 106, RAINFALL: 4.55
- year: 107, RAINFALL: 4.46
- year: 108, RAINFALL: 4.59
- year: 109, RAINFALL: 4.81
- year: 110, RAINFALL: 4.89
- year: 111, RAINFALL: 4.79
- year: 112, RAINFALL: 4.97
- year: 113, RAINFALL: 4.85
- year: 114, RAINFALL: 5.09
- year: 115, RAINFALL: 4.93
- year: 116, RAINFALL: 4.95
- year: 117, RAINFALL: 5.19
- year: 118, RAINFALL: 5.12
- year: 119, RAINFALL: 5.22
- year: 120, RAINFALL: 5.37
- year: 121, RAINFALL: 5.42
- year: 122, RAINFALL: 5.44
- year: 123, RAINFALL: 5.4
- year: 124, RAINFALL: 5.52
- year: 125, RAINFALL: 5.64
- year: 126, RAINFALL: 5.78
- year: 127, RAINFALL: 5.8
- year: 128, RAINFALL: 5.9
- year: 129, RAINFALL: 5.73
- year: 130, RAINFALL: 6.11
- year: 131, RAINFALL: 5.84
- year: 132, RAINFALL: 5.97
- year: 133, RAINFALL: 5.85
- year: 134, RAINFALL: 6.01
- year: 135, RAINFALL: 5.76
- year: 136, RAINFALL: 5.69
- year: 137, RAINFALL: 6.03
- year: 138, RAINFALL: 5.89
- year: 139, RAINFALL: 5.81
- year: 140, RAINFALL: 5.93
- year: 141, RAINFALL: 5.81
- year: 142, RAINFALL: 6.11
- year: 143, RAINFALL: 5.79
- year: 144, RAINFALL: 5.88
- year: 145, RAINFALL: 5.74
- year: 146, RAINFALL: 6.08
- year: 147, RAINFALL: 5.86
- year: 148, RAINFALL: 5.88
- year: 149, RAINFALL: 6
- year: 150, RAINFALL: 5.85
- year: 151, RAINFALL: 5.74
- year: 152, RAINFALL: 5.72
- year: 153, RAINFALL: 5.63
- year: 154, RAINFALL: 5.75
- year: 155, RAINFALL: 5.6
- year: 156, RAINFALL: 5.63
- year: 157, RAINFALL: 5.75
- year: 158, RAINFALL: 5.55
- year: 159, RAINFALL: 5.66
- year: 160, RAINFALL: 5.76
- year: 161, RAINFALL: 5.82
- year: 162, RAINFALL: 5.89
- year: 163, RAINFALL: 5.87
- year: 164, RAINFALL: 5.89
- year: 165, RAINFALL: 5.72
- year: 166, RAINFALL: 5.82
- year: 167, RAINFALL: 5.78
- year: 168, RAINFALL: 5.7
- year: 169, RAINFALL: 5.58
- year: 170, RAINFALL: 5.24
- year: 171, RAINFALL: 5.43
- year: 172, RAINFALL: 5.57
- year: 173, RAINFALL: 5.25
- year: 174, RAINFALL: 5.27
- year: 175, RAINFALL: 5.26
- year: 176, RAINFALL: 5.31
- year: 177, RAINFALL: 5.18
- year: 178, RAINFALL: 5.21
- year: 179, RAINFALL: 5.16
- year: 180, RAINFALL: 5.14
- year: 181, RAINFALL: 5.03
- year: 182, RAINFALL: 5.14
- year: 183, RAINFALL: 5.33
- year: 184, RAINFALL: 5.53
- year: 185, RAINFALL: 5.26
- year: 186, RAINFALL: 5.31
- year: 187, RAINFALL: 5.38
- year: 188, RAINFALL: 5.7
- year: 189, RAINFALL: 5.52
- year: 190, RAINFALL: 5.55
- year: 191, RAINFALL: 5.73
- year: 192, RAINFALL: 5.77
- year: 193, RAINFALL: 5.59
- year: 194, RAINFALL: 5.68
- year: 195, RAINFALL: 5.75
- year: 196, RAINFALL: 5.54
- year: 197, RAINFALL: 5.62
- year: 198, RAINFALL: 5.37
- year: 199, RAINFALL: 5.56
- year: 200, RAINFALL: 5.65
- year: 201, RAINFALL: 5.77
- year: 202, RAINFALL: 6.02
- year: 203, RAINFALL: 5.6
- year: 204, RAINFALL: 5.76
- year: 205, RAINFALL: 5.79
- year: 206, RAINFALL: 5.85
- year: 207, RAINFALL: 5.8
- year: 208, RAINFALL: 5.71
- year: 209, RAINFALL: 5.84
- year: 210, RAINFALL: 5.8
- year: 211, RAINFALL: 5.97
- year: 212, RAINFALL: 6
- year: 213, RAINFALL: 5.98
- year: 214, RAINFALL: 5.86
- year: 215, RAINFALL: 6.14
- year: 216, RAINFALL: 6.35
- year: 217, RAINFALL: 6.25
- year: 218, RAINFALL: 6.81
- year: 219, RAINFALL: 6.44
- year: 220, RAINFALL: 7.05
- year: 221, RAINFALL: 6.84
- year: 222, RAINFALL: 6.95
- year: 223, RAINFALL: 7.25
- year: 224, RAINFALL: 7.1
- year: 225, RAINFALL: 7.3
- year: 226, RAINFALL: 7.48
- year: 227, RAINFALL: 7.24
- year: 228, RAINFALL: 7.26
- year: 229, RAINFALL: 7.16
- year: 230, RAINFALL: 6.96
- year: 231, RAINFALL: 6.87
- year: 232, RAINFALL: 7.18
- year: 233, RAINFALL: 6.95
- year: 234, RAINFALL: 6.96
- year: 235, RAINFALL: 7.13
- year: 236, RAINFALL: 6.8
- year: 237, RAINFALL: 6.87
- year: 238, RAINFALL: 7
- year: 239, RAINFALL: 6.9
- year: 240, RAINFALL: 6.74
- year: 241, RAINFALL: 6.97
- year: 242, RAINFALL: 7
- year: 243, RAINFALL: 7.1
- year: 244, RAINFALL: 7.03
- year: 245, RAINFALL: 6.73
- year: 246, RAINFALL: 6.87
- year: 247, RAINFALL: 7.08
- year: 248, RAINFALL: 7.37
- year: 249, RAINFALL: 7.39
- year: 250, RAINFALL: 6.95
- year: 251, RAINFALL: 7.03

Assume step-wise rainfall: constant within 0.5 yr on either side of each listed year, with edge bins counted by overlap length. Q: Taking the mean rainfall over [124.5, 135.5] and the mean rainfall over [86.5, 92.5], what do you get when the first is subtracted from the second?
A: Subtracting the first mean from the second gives -1.7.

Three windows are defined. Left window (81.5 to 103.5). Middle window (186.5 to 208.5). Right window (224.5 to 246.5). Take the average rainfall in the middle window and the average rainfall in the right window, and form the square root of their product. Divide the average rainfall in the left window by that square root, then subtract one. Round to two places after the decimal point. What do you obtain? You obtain -0.37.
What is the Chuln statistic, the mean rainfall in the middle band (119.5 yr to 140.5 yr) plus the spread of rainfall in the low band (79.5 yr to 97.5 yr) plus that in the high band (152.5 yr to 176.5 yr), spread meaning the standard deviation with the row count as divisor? 6.43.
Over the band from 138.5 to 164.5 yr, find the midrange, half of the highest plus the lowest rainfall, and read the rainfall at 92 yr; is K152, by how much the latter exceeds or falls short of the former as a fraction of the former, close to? -0.26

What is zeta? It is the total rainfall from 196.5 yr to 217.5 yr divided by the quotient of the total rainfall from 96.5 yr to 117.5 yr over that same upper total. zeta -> 158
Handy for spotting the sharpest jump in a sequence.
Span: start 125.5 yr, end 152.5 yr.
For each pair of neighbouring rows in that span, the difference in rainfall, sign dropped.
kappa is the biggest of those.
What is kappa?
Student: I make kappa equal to 0.380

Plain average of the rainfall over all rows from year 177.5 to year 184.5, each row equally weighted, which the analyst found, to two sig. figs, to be 5.2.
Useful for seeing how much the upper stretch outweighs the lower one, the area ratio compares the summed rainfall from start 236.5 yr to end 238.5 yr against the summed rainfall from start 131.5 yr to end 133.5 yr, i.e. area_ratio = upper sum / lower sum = 1.17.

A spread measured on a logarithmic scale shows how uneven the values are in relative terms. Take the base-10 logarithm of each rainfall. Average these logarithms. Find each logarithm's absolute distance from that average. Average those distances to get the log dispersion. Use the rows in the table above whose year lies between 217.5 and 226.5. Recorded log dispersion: 0.015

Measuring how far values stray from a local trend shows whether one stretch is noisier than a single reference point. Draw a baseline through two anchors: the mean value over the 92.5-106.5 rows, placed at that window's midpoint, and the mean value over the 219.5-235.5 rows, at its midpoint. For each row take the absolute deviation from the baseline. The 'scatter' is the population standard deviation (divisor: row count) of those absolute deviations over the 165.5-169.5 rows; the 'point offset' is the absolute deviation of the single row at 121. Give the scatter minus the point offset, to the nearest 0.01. -0.69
